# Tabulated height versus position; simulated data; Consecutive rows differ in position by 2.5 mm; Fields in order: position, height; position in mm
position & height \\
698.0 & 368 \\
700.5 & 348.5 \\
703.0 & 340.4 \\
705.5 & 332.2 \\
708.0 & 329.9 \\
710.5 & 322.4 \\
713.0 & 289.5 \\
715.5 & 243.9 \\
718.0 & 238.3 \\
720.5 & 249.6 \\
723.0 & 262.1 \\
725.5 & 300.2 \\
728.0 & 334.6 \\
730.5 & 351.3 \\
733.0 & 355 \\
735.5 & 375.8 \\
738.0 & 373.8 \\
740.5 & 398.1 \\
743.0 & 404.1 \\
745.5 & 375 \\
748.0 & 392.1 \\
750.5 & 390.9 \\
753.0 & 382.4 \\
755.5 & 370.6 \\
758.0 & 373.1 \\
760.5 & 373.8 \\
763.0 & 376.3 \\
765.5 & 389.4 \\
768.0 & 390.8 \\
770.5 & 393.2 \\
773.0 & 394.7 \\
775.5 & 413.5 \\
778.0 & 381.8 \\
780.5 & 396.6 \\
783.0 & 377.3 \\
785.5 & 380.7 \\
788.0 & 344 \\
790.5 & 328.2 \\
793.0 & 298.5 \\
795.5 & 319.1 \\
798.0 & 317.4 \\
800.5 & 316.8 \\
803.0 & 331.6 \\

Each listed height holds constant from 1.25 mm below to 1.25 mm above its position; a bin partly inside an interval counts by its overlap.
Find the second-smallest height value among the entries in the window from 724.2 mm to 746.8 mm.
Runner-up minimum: 334.6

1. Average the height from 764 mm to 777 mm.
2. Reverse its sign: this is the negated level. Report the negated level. -396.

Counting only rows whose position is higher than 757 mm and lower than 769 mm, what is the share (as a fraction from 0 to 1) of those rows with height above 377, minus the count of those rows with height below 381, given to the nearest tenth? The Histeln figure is -2.6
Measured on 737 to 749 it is -1.4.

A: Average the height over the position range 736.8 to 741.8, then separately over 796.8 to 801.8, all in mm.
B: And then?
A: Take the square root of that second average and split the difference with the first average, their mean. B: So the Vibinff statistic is 202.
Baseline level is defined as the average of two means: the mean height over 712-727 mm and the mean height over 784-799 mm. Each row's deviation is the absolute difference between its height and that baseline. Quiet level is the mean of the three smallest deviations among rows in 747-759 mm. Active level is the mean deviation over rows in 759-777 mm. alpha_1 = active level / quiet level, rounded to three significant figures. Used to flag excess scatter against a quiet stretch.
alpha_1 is 1.19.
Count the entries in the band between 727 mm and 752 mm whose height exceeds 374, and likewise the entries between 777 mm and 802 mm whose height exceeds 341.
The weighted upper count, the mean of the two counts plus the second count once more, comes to 10.5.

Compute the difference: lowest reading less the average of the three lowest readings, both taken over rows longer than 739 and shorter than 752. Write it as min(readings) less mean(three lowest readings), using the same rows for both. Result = -11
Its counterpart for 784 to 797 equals -17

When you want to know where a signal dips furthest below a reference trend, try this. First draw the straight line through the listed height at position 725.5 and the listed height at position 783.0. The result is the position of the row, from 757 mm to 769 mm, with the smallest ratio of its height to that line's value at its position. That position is 763.0 mm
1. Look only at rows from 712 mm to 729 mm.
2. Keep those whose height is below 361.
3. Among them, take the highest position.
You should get 728.0 mm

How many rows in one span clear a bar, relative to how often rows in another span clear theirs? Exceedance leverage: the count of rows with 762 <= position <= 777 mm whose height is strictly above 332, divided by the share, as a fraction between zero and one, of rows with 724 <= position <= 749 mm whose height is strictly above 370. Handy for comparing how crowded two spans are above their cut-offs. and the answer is 10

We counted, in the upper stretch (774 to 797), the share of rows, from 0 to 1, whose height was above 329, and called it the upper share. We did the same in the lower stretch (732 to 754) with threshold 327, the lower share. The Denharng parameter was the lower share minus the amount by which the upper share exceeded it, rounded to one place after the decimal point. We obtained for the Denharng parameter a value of 1.3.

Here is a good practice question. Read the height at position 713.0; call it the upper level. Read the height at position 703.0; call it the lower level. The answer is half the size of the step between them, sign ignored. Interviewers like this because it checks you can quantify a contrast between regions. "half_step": 25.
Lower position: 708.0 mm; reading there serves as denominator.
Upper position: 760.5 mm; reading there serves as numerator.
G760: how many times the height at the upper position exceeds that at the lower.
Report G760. 1.13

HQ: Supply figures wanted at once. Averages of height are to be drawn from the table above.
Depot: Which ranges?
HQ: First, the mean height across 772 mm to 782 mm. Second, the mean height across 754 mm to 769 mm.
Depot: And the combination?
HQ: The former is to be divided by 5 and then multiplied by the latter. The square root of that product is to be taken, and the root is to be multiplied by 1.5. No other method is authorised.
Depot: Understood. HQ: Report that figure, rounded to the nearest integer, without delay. 260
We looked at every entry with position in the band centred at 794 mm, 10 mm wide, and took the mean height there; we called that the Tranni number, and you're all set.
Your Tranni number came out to 316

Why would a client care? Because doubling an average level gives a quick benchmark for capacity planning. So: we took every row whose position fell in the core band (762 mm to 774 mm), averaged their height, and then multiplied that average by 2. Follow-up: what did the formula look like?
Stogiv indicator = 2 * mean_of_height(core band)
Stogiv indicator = 778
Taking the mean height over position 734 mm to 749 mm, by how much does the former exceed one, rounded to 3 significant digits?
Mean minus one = 385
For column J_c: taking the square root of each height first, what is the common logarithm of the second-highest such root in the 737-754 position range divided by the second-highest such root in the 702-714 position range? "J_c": 0.039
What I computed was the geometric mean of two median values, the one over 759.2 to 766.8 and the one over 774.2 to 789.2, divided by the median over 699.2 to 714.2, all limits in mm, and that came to 1.14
